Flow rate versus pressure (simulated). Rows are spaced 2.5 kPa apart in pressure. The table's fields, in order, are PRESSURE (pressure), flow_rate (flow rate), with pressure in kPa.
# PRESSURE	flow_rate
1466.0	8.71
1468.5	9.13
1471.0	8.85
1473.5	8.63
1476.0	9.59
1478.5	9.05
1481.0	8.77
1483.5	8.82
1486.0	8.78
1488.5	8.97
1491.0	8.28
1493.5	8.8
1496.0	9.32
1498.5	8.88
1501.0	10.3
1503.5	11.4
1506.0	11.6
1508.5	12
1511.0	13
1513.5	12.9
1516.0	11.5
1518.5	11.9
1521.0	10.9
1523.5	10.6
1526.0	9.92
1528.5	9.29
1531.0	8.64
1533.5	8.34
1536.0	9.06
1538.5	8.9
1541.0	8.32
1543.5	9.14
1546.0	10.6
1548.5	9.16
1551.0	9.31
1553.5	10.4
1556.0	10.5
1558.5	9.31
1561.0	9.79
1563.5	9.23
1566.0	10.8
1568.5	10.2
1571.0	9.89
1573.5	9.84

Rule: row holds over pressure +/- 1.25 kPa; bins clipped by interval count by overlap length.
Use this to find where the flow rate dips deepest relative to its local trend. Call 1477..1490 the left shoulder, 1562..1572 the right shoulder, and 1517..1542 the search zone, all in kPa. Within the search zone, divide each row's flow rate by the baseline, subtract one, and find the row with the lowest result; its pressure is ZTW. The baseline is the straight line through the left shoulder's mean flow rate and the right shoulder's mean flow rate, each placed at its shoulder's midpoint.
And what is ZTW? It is 1541.0 kPa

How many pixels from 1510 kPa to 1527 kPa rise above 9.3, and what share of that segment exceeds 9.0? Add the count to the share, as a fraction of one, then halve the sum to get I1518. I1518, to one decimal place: 4.0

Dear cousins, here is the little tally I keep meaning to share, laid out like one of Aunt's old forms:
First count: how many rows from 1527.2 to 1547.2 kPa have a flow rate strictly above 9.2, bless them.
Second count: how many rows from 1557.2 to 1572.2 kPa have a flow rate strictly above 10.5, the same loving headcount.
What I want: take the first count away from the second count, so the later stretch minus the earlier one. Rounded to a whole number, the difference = -1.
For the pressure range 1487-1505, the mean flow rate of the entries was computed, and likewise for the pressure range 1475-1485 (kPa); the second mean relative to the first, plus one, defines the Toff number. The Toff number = 1.96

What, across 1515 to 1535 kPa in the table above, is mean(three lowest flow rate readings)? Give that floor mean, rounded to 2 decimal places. 8.76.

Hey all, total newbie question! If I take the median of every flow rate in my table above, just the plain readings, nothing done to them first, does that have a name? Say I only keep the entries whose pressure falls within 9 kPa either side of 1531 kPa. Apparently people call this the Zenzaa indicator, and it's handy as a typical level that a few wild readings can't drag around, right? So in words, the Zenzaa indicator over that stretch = 9.1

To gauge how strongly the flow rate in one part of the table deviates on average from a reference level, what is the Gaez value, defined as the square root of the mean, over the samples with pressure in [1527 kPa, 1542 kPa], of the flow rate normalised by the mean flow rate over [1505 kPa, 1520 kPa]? 0.85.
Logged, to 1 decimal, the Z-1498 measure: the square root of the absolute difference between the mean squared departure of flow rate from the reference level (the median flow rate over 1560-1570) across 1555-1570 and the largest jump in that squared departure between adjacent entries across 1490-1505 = 1.2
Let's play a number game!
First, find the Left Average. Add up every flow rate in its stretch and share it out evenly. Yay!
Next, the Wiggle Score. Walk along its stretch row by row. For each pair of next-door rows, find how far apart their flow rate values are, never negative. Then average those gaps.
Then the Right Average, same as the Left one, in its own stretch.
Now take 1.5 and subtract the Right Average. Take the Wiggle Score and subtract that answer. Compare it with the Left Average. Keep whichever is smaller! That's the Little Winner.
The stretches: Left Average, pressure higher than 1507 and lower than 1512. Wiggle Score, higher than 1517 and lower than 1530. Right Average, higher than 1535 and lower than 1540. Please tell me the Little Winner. 8.1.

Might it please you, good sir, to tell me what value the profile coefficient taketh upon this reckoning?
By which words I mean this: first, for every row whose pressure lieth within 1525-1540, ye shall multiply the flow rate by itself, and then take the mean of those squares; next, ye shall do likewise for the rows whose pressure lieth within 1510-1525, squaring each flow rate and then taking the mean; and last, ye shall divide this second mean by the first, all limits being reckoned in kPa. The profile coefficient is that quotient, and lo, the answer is 1.71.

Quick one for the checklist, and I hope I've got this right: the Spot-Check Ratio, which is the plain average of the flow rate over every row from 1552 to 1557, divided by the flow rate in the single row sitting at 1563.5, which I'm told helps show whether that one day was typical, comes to 1.13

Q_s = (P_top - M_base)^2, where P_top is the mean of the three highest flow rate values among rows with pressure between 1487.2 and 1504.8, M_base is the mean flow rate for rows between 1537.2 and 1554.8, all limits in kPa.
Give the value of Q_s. 1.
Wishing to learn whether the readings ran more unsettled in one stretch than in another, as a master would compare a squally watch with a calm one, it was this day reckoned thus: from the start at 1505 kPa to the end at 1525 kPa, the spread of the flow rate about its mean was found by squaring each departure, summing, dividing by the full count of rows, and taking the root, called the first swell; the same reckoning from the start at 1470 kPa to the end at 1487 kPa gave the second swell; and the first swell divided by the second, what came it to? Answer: 2.7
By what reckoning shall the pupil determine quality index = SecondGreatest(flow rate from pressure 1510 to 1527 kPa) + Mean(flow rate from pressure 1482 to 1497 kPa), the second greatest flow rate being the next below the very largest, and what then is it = 21.7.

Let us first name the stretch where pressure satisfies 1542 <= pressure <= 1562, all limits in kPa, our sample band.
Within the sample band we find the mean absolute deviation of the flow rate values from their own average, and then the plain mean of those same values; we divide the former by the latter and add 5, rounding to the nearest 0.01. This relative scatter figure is 5.06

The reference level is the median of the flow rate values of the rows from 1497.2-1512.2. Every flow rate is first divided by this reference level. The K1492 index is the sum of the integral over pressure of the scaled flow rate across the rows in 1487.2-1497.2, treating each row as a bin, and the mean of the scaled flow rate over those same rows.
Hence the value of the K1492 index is 8.5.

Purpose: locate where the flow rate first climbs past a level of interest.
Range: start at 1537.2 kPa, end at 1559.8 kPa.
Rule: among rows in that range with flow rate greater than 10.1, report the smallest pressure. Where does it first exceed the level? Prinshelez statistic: 1546.0 kPa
